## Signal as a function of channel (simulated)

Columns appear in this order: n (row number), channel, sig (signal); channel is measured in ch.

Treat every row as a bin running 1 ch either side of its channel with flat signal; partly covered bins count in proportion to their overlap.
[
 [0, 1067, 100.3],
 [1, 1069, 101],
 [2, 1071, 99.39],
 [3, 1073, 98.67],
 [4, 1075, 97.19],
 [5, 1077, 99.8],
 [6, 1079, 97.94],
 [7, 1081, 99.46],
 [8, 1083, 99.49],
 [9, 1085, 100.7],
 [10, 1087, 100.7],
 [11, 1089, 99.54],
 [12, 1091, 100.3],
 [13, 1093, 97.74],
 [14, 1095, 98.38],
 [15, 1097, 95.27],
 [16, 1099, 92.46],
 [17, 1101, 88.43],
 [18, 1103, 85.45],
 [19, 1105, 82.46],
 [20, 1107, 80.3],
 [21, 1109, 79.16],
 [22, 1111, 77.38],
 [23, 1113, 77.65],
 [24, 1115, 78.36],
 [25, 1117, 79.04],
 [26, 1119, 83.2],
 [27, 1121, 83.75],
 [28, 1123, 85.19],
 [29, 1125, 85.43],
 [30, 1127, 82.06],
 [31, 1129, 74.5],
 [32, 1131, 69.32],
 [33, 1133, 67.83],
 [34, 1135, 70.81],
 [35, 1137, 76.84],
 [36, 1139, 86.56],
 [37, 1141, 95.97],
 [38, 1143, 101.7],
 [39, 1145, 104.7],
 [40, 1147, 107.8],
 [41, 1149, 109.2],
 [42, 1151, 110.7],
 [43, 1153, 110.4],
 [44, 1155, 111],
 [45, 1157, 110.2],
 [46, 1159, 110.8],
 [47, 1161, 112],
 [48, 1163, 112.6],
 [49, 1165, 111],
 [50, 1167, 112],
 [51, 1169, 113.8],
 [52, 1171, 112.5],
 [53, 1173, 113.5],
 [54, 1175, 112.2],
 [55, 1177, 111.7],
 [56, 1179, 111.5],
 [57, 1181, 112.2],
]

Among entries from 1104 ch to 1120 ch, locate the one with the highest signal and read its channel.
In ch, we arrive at 1119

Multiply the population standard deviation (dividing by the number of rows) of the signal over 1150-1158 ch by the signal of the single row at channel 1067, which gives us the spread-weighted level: 30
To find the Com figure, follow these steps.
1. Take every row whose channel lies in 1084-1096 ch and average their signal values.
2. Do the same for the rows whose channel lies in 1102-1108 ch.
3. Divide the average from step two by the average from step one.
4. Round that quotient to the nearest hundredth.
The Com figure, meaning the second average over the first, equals 0.83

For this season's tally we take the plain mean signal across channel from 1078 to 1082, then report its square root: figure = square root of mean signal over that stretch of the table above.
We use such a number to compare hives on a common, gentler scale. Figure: 9.9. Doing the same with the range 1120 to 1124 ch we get 9.2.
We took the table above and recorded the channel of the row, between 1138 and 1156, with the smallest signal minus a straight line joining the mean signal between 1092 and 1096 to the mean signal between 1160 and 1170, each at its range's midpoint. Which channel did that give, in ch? 1139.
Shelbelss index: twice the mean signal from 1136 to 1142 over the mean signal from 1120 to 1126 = 2.04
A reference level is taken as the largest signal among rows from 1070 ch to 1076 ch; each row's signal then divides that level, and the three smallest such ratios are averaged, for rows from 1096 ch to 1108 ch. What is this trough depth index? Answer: 1.08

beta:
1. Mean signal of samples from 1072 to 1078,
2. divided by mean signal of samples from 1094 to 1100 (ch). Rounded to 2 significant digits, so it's 1.0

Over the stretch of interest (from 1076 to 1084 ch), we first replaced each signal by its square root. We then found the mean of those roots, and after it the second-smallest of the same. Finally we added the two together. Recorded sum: 19.9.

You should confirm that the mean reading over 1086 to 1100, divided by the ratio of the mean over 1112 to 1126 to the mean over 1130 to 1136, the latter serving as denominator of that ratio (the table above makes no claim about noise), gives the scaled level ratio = 83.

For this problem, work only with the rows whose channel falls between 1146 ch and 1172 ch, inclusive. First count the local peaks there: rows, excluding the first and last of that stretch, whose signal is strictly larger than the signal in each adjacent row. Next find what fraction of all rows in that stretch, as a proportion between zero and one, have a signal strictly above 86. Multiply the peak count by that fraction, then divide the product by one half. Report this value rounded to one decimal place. 8.0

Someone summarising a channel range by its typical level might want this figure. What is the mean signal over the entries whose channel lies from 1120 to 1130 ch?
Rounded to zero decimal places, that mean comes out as 82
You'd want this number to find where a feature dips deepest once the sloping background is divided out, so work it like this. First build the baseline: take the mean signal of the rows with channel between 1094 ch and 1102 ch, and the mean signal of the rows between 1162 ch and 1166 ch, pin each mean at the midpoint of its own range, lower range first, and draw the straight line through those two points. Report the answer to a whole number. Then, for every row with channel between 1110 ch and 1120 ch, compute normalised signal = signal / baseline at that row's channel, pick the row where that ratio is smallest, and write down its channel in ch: 1113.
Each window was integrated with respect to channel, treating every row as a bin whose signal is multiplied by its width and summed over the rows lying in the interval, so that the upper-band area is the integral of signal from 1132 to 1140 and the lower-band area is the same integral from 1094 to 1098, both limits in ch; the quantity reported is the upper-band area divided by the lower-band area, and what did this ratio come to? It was 1.56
